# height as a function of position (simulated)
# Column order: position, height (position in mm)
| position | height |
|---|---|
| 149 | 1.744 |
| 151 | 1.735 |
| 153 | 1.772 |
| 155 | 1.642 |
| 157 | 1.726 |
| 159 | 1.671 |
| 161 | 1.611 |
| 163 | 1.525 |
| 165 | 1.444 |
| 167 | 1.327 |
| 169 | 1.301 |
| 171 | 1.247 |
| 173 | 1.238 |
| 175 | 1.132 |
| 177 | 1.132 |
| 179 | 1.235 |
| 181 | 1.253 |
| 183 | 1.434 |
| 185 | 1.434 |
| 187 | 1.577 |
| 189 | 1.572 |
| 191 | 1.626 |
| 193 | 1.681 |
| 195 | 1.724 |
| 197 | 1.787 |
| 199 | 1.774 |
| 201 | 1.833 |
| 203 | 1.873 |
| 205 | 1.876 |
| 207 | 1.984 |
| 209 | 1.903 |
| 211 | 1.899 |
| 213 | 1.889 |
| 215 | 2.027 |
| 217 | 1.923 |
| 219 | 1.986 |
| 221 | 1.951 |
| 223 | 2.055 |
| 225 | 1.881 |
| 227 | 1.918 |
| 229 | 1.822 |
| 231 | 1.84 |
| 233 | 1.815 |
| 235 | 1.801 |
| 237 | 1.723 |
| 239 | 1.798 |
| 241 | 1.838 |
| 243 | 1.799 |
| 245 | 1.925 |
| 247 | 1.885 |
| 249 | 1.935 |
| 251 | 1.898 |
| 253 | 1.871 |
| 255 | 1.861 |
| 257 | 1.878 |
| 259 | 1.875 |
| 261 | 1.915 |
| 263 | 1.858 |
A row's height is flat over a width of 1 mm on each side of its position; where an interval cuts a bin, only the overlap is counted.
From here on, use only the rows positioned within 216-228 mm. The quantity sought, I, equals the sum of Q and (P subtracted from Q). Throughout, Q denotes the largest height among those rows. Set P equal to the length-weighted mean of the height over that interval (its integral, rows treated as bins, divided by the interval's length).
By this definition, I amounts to 2.16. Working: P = 1.95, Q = 2.055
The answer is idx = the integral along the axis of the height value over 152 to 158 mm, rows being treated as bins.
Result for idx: 10.3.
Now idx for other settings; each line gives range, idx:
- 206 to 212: 11.6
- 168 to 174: 7.6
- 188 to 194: 9.8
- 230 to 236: 10.9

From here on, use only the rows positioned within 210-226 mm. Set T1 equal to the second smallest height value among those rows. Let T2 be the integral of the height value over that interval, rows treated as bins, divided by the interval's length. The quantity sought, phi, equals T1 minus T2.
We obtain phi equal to -0.062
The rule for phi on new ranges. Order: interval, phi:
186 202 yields -0.120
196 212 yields -0.079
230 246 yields -0.019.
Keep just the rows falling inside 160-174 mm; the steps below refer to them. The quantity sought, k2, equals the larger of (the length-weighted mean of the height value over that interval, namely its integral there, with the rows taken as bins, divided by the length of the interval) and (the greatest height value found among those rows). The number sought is 1.61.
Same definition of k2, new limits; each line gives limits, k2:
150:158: 1.77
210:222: 2.03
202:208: 1.98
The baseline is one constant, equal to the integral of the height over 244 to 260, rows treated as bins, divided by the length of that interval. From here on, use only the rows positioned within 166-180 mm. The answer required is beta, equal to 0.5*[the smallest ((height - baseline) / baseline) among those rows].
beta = -0.20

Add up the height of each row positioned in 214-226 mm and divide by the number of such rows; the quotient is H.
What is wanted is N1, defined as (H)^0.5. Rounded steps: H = 1.97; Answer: 1.40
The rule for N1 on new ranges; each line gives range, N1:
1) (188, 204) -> 1.32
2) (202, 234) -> 1.38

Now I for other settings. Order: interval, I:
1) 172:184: 1.63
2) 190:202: 1.93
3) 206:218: 2.12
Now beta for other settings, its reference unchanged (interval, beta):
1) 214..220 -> 0.01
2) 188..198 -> -0.08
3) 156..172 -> -0.17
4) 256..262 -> 0.00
